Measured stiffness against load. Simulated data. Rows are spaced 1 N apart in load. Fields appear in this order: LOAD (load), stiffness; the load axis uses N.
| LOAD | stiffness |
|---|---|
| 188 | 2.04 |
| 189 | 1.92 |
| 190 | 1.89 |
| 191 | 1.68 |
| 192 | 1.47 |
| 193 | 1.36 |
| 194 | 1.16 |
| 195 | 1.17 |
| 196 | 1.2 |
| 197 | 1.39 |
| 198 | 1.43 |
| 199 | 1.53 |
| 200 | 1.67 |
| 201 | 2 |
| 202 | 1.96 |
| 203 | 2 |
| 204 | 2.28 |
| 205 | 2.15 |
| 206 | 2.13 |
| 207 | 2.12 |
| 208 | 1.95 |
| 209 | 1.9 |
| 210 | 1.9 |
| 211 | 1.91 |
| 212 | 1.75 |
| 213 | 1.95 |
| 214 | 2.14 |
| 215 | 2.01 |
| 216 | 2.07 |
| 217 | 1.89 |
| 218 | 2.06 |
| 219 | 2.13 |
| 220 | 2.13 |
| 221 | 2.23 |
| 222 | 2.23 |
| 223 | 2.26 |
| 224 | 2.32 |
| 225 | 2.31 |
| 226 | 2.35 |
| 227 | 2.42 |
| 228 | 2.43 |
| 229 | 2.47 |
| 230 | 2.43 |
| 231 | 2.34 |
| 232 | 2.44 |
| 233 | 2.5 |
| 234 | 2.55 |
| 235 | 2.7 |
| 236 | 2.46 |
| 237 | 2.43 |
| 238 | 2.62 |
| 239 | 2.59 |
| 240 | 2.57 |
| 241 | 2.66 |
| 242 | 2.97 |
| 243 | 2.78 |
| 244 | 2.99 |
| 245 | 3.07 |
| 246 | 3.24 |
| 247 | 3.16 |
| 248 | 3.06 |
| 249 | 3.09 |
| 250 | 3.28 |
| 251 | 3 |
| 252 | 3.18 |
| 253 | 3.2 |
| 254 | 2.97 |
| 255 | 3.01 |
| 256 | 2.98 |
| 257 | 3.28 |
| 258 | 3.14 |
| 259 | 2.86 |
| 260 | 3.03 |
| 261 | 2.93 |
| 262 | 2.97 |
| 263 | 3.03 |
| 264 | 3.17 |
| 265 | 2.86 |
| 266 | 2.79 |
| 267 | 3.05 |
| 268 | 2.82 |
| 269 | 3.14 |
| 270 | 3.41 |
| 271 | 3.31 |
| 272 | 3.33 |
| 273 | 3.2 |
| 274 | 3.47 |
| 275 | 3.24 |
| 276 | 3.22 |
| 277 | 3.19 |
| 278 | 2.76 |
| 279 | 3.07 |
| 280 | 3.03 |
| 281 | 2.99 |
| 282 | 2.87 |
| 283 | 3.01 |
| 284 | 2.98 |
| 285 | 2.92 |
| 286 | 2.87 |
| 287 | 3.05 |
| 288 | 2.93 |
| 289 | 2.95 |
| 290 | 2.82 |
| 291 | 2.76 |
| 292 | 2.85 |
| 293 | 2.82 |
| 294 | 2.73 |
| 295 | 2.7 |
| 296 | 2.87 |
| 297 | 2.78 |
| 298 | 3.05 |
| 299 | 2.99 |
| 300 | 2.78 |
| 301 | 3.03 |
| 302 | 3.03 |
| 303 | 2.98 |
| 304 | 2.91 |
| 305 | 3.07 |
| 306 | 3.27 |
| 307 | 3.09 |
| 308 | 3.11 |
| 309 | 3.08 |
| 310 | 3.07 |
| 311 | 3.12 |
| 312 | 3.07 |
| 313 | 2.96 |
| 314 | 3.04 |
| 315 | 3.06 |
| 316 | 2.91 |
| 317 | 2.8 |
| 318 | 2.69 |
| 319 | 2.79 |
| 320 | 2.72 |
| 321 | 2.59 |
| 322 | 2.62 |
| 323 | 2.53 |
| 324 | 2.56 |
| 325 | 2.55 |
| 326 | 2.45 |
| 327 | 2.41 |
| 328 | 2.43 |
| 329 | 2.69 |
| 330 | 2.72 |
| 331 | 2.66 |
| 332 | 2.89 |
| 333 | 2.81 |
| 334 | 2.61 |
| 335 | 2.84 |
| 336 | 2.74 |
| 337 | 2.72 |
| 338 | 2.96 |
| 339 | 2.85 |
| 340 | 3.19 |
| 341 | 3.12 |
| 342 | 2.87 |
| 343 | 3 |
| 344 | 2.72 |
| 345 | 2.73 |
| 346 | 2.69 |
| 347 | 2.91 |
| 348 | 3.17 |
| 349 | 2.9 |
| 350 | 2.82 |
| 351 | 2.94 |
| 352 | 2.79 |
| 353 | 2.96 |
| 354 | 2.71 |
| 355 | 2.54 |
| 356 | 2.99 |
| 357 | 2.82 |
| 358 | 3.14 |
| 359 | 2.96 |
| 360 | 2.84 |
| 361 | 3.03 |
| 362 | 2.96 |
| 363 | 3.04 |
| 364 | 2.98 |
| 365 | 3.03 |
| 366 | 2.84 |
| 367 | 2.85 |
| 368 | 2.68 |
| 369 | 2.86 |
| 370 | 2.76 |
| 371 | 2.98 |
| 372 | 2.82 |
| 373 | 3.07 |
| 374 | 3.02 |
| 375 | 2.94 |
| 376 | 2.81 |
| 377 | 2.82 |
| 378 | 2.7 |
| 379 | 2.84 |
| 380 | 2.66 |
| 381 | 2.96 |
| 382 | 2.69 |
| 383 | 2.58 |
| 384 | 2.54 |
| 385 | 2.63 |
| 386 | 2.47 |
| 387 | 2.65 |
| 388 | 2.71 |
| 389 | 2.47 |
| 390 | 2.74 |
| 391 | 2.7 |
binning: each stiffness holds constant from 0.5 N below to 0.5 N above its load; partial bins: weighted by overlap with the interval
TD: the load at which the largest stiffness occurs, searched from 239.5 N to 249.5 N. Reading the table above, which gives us 246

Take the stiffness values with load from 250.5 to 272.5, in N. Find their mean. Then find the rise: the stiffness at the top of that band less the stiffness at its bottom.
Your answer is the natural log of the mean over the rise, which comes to 2.2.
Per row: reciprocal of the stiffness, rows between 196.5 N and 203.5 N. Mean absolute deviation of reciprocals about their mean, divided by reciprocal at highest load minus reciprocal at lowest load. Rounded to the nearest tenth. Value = -0.4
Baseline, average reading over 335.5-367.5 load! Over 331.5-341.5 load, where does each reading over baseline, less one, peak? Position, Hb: 340 N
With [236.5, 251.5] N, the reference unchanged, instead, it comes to 250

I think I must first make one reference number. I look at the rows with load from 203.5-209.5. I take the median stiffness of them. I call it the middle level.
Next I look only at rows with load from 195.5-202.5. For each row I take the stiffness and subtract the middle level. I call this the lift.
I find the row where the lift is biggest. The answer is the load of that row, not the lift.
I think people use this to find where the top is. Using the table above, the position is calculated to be 201 N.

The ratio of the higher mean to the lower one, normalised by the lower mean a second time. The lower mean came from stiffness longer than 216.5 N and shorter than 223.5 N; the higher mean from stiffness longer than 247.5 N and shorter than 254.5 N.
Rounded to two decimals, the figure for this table 0.68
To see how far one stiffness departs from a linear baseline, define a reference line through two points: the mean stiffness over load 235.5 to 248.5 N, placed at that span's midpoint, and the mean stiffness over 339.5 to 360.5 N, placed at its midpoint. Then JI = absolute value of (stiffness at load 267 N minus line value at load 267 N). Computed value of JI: 0.22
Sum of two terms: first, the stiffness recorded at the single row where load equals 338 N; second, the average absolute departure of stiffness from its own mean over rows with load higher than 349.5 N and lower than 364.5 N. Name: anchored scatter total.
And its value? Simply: 3.08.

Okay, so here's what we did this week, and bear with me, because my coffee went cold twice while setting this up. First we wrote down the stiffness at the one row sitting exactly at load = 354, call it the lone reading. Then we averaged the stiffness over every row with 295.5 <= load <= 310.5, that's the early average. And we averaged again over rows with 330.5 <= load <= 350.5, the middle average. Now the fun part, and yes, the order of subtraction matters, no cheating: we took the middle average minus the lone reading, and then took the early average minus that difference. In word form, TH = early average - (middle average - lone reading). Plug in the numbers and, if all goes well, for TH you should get 2.9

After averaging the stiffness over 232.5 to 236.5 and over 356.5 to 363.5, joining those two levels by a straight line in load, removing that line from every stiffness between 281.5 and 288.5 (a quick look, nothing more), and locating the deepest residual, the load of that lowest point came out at 286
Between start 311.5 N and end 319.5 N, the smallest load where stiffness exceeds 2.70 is 312 N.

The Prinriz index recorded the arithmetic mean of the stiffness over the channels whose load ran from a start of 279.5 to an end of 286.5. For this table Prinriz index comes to 3.0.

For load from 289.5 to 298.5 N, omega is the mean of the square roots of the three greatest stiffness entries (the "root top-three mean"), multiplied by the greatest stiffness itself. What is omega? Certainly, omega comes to 5.2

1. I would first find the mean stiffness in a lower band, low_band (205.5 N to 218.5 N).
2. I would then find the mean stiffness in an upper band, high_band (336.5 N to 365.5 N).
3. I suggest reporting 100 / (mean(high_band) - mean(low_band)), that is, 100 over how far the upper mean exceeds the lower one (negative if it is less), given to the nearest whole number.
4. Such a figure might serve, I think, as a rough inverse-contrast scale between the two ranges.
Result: 108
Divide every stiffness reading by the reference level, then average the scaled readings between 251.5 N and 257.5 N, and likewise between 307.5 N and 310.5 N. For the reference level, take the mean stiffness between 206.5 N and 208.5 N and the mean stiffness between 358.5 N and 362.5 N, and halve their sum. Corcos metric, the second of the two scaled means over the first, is 0.99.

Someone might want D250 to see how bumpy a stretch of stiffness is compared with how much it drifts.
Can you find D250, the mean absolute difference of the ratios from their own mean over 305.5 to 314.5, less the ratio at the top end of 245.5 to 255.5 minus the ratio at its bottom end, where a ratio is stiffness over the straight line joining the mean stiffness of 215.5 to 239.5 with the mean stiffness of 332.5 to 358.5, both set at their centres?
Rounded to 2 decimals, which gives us 0.14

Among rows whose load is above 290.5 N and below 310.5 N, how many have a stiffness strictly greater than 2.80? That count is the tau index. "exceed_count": 15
